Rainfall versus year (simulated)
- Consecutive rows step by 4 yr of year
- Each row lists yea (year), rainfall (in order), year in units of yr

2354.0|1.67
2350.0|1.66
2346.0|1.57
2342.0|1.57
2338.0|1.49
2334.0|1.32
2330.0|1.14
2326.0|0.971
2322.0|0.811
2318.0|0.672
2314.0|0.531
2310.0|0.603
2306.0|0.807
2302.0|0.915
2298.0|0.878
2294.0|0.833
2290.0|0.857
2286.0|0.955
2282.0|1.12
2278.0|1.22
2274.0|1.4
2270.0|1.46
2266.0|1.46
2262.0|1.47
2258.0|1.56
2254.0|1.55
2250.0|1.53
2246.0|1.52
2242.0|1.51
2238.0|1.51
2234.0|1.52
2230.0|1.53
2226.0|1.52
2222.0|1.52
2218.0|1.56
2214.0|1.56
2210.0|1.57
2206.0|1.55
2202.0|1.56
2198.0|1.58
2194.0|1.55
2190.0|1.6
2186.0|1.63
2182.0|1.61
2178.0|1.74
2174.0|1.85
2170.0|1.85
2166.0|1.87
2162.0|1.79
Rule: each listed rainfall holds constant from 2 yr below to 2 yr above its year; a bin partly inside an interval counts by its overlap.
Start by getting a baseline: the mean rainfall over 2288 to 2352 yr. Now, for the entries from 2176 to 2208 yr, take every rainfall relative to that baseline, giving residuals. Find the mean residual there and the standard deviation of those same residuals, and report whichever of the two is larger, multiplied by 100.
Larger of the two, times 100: 56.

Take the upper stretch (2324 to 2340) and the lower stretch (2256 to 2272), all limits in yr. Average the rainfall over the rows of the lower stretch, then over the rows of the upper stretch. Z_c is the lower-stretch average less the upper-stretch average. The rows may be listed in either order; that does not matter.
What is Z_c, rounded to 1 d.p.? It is 0.3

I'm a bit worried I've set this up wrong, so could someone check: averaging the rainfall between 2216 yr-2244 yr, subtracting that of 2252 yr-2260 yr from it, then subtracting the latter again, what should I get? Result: -1.6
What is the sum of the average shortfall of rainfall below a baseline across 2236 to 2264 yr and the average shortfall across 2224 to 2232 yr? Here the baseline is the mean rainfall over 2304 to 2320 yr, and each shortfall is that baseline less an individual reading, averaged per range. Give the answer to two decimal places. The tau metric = -1.74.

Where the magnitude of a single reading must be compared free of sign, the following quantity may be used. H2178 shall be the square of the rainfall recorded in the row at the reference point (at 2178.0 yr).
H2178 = 3.0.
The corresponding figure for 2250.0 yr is 2.3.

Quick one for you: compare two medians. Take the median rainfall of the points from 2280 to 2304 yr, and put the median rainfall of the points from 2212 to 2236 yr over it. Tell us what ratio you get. 1.70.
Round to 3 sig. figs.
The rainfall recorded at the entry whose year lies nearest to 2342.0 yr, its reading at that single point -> 1.57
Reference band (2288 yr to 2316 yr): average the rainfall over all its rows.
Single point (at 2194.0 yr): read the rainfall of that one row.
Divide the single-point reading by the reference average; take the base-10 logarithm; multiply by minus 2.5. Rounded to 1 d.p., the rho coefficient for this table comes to -0.8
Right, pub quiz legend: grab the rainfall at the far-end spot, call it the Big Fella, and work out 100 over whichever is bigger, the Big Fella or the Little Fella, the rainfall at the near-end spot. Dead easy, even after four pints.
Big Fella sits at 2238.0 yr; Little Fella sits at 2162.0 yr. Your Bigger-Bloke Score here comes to 56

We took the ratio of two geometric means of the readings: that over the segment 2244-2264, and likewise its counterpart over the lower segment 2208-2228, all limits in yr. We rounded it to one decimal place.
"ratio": 1.0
